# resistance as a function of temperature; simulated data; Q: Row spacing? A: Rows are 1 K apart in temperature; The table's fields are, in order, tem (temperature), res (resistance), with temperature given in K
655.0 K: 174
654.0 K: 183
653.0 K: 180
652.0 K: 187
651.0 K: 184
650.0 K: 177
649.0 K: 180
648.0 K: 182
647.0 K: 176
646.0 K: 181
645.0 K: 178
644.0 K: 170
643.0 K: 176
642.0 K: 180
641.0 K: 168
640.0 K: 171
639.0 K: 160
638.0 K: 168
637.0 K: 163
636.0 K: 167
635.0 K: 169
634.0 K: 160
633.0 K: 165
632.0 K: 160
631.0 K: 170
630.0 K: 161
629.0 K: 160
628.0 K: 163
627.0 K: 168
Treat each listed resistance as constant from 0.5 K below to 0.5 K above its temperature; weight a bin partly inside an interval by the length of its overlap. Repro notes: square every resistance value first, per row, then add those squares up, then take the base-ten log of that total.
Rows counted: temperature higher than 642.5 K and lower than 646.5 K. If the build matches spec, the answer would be 5.09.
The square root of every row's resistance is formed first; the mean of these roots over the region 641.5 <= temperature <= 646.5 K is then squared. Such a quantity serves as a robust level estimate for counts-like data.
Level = 177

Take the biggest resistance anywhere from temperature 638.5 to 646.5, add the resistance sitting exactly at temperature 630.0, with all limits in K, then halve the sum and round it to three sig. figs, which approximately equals 171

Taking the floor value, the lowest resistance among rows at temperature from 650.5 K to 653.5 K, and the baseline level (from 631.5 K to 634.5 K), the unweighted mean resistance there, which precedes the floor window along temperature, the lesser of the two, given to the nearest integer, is 162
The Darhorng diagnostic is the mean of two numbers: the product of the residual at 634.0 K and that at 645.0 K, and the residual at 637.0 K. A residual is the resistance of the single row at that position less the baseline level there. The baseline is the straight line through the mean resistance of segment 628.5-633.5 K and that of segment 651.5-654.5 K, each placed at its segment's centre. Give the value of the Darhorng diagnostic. -9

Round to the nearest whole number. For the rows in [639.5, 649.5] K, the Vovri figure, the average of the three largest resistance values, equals 181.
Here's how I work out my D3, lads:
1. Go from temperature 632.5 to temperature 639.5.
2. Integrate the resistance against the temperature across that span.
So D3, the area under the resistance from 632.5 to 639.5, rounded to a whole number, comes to 1152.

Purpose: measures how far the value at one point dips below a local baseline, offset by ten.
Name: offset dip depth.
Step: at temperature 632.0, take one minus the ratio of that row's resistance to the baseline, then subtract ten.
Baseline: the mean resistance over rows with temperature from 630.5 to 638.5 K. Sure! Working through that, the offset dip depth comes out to -9.97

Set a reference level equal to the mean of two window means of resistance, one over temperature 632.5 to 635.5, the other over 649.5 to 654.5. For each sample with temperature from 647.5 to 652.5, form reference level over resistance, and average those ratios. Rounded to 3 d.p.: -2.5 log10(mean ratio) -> 0.052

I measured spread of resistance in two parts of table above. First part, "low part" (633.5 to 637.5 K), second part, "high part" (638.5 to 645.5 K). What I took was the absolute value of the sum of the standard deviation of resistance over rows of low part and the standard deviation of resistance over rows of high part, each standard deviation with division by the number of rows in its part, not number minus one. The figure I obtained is 9.8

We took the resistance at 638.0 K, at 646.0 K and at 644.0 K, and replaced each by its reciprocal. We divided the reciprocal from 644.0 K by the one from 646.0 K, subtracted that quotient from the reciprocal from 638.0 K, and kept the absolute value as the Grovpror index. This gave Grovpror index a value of 1.06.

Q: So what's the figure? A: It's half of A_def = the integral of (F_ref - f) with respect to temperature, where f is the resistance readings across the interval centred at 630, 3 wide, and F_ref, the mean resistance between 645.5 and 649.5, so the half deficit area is 24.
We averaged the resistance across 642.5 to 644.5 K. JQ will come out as 173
